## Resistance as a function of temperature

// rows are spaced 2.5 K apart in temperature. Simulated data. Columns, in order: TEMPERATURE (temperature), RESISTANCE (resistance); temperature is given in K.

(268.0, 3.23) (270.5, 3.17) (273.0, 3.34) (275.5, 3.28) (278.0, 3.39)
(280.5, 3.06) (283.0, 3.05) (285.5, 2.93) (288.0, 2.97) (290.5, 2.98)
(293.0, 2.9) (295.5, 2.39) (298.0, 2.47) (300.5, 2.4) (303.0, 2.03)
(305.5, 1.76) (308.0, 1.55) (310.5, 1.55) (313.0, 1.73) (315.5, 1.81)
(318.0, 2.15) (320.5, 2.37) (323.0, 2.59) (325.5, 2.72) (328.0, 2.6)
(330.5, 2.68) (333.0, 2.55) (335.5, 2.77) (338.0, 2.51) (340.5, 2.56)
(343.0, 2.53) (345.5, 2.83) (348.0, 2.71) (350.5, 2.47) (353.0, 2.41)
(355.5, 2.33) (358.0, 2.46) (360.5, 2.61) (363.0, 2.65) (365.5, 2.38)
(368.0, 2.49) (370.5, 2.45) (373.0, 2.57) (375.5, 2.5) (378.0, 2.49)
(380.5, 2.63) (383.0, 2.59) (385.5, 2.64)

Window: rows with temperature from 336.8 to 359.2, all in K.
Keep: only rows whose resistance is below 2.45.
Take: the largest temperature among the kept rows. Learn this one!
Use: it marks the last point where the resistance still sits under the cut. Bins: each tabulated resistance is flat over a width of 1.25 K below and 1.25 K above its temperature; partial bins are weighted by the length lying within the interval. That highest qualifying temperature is 355.5 K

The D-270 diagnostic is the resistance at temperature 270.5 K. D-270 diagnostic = 3.17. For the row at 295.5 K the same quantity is 2.39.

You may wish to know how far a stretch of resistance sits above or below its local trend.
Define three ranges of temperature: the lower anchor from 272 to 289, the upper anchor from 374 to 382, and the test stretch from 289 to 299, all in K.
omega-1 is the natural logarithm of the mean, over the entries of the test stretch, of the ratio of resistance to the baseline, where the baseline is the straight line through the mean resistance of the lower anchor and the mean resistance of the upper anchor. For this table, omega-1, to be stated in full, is -0.13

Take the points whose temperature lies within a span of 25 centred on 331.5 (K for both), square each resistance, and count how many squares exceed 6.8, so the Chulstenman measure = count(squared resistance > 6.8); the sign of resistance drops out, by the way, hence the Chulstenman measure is 3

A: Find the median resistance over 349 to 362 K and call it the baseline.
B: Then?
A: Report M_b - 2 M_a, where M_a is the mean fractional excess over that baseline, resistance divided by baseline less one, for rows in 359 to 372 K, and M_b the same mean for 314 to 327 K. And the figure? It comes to -0.10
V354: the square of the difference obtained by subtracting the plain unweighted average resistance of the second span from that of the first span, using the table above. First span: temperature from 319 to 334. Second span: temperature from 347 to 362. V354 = 0.01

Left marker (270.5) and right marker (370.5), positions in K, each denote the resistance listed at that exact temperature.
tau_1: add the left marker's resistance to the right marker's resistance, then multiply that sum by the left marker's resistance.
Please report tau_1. 17.8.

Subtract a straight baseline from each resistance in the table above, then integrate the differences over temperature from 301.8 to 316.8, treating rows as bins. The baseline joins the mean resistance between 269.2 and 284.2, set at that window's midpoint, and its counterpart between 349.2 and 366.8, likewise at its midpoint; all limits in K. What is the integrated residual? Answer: -18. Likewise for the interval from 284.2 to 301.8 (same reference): -6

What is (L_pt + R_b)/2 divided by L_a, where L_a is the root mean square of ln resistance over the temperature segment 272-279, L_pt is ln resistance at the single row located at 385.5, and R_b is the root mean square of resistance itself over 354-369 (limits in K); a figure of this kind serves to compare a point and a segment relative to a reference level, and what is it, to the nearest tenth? 1.4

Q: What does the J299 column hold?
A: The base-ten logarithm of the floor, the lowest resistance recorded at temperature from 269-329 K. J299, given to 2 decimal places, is 0.19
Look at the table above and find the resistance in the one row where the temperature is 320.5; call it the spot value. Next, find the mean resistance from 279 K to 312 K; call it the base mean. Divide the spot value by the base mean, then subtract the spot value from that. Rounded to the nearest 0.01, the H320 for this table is -1.41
